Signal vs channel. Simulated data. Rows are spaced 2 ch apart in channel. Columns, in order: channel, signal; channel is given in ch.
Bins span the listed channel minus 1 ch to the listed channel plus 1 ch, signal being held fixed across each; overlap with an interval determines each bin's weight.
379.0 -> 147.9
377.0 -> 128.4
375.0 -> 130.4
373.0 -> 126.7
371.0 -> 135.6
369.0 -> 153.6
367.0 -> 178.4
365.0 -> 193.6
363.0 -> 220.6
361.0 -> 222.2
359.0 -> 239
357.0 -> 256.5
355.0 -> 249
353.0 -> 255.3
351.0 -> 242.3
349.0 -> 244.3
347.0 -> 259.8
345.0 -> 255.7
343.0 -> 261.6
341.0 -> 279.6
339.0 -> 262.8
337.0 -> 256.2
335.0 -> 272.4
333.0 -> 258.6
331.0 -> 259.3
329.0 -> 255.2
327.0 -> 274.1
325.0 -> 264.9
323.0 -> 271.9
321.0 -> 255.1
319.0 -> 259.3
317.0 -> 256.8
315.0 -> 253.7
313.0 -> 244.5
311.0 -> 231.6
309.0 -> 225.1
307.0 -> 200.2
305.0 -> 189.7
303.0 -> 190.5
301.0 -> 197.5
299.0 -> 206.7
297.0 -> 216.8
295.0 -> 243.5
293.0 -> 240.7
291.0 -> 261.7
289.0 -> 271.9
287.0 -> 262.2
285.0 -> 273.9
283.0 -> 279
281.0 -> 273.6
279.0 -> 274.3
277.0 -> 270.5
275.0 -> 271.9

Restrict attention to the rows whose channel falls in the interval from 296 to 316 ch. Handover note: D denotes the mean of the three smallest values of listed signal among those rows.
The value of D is 193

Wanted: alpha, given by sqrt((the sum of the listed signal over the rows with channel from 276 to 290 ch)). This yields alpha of 44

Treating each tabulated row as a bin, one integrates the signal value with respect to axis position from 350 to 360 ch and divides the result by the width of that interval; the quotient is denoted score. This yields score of 248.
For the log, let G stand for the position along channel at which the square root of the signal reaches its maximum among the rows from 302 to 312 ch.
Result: 311.0 ch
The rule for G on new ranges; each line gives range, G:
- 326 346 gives 341.0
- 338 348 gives 341.0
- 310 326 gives 323.0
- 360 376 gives 361.0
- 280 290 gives 283.0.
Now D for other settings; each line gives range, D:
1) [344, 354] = 247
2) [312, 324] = 251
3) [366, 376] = 131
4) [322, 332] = 260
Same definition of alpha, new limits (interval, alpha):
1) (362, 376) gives 34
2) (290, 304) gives 39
